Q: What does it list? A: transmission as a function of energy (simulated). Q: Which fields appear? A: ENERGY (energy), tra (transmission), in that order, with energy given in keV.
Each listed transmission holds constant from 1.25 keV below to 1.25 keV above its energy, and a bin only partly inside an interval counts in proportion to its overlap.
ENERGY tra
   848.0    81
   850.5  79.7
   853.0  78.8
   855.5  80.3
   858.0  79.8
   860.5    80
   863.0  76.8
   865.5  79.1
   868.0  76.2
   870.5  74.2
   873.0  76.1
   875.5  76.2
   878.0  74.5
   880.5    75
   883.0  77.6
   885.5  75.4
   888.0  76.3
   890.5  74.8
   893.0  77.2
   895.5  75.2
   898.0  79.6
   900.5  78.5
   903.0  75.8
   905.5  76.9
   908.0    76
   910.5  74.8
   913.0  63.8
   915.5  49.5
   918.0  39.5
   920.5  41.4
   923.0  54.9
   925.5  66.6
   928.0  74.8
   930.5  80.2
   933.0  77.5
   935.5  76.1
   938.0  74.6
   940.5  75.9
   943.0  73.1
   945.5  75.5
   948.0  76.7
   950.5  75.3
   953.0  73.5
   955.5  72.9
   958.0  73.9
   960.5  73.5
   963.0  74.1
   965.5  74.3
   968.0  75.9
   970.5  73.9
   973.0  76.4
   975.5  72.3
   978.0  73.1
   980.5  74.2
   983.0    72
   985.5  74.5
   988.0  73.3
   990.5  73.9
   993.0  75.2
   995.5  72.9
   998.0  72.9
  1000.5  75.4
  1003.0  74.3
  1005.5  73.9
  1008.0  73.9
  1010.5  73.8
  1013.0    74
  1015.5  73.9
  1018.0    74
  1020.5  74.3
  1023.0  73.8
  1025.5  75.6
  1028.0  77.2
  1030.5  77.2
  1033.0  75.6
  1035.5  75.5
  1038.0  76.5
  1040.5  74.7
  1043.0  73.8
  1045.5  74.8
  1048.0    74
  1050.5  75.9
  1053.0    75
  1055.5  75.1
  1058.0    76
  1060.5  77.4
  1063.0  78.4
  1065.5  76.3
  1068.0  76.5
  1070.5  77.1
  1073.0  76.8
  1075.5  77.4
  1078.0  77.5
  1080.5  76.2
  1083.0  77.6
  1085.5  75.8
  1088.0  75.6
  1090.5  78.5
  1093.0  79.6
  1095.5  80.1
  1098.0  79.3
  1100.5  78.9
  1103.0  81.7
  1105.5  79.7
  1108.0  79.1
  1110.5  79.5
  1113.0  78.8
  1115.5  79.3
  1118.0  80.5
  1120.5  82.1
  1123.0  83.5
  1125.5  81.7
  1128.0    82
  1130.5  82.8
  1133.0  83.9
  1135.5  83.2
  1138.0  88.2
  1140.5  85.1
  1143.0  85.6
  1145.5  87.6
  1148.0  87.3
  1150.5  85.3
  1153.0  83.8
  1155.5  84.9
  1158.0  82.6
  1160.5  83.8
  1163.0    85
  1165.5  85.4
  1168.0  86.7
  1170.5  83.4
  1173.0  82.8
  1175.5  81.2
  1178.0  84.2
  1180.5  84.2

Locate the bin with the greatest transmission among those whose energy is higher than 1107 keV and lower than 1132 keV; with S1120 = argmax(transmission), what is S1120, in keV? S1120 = 1123.0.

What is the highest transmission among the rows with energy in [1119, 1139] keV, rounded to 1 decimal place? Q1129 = 88.2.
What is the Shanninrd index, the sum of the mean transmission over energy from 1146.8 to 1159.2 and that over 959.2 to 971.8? 159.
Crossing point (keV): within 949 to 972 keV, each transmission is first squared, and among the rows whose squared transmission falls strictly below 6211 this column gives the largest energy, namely 970.5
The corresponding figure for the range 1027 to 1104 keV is 1090.5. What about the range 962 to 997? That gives 995.5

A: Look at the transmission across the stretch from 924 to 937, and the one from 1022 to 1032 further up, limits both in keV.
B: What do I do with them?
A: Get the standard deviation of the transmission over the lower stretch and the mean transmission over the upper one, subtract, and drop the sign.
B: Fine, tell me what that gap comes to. 71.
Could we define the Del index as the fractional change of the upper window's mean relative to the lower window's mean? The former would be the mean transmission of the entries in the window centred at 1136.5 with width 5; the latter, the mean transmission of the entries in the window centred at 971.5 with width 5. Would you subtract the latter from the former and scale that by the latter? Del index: 0.14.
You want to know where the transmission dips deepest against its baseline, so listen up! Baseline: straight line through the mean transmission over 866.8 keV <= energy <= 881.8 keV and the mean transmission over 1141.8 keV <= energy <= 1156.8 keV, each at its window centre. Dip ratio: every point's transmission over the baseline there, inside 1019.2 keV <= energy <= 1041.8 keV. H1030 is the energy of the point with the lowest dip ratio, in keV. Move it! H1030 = 1023.0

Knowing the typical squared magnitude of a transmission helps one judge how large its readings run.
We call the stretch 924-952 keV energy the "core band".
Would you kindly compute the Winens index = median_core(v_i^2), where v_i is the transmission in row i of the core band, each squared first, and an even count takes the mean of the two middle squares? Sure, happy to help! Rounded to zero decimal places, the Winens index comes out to 5700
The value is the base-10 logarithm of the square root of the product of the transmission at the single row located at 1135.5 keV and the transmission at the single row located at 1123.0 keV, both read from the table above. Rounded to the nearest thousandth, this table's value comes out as 1.921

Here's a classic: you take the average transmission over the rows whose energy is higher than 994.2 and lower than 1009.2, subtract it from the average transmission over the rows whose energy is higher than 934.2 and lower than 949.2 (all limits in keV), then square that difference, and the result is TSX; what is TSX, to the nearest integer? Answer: 2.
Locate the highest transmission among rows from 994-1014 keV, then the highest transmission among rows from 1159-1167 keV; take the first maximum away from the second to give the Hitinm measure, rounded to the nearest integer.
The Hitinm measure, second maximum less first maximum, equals 10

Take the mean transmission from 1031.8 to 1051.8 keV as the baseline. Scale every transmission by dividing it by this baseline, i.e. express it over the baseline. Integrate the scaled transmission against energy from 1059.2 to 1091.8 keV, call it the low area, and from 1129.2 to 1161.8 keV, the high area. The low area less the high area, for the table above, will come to -3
